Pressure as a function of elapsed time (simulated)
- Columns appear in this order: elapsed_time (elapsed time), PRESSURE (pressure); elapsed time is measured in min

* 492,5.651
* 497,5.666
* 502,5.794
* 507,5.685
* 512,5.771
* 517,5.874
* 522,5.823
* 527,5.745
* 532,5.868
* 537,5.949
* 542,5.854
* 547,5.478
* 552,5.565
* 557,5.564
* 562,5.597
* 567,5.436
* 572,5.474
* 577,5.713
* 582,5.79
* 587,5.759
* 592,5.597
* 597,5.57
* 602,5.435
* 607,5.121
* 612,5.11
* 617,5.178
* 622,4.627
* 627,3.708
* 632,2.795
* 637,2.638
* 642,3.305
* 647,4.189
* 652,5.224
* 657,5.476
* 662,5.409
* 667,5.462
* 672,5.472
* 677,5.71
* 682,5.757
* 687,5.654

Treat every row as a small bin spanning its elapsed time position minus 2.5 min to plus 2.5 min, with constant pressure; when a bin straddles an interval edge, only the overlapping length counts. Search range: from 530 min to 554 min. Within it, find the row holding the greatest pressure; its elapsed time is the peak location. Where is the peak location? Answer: 537 min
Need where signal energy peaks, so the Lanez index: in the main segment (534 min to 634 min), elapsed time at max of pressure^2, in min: 537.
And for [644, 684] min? 682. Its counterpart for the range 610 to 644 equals 617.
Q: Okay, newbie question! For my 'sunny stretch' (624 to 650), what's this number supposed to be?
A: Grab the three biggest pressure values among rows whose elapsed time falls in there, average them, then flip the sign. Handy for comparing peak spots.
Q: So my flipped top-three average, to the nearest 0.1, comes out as -3.7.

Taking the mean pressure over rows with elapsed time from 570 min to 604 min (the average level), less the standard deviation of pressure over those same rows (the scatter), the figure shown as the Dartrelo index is 5.5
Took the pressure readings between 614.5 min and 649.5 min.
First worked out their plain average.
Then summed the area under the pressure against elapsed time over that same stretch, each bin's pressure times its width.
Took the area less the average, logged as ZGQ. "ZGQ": 128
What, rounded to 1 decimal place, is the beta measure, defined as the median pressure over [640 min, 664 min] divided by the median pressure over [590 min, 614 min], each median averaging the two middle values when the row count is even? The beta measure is 1.0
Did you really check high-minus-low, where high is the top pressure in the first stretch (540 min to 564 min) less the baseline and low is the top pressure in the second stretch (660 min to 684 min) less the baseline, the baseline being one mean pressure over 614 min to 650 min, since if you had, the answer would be 0.10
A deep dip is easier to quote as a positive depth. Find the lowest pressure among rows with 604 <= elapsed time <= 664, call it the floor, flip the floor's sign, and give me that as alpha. -2.6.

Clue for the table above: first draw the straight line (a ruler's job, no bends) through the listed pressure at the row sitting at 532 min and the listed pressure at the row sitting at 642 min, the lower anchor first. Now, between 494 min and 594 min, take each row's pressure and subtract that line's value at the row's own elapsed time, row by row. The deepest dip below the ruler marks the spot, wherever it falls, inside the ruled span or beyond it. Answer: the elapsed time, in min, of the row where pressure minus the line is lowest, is 497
